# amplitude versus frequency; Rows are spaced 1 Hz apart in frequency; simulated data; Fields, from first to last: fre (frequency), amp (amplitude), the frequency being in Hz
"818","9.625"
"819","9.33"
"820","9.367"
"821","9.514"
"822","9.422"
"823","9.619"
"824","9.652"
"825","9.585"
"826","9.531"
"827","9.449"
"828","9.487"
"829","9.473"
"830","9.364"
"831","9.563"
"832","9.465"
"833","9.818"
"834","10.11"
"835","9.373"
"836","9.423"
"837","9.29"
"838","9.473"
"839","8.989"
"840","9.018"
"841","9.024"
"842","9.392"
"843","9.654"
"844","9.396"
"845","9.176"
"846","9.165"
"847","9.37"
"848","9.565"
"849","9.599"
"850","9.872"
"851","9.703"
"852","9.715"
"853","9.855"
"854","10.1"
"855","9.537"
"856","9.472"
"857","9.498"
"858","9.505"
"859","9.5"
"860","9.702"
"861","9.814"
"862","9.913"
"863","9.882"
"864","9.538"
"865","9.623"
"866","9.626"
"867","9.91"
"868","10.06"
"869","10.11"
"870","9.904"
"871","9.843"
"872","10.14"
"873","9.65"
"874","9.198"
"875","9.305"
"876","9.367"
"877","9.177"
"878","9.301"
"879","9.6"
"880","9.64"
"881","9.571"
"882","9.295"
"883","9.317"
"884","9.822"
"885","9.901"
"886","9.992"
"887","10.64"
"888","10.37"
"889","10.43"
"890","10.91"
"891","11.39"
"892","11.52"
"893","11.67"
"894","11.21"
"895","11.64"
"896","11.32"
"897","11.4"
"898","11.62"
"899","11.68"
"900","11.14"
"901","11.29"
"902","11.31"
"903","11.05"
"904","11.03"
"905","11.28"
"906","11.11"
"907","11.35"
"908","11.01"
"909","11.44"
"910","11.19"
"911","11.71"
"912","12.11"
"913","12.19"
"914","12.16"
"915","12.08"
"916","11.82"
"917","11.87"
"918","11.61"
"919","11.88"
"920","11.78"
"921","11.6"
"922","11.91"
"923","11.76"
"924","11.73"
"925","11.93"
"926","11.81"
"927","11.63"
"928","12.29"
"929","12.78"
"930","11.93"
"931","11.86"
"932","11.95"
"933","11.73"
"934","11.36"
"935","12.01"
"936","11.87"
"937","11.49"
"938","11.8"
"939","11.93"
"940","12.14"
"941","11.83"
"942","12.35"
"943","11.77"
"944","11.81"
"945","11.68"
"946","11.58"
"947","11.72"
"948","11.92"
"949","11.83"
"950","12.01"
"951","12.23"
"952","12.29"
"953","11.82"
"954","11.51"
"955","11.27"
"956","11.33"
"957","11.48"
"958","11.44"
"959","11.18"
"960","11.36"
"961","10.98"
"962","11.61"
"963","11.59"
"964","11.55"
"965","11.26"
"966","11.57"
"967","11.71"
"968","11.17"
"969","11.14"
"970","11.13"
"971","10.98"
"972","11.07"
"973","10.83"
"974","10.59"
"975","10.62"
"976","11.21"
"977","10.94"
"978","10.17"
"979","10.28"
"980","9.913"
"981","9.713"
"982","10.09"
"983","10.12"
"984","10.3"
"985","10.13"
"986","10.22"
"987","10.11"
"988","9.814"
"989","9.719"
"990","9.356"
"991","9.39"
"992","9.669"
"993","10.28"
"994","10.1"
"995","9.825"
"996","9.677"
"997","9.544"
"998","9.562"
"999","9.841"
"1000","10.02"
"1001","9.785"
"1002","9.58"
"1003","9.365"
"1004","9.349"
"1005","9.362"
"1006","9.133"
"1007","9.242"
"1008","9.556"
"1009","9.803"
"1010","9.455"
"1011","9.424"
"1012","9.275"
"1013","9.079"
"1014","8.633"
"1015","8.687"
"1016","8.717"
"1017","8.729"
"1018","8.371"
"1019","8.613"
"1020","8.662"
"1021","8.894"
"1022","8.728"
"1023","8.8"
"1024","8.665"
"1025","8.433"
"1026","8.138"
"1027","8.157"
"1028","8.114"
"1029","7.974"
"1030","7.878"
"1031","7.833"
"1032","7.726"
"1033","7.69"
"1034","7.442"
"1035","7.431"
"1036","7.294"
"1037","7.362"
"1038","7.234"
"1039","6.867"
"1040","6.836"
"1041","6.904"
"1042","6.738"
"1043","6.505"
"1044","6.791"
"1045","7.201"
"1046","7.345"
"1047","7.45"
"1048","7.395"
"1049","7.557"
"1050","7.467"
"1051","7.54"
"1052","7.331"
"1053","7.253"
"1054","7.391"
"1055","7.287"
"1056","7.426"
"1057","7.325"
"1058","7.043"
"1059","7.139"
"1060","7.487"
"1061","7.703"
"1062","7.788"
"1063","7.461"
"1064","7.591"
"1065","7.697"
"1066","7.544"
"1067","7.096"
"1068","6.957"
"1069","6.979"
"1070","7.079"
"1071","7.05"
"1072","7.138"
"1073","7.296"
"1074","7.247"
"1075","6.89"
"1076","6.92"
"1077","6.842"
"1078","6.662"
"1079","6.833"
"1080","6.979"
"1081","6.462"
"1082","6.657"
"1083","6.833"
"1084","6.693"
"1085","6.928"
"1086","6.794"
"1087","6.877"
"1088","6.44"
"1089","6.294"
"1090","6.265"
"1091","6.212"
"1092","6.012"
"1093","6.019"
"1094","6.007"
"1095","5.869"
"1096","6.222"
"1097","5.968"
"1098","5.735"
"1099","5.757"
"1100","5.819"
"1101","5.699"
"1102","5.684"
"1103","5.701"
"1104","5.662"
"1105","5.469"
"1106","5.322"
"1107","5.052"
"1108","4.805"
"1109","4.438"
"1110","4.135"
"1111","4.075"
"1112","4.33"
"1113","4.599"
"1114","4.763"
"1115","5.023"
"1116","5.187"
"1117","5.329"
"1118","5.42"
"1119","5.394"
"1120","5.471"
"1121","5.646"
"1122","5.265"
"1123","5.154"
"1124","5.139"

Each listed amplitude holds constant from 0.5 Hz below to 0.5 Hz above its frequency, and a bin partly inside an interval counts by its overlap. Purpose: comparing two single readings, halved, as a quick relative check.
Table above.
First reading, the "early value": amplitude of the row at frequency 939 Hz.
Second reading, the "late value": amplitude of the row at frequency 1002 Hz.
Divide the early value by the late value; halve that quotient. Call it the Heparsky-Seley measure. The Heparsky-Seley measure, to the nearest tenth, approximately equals 0.6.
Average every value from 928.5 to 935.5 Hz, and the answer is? 12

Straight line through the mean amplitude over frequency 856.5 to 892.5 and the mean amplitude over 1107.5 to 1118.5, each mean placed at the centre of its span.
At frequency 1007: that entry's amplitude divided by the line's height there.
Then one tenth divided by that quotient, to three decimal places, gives 0.076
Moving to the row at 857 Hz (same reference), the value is 0.108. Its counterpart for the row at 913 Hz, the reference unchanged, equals 0.074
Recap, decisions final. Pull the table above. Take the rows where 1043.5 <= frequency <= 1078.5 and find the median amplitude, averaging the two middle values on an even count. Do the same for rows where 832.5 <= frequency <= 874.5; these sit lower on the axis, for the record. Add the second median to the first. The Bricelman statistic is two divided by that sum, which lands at 0.118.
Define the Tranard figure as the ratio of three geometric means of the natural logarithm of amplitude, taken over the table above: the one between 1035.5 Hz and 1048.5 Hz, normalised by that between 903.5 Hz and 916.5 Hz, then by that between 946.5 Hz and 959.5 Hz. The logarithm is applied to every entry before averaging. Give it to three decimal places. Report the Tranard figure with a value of 0.325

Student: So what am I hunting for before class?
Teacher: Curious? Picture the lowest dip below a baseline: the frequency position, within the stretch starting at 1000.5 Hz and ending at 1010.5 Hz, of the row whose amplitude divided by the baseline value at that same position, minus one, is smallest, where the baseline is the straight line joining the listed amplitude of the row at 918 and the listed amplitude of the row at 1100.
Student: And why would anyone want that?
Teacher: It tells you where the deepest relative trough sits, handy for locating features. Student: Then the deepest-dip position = 1006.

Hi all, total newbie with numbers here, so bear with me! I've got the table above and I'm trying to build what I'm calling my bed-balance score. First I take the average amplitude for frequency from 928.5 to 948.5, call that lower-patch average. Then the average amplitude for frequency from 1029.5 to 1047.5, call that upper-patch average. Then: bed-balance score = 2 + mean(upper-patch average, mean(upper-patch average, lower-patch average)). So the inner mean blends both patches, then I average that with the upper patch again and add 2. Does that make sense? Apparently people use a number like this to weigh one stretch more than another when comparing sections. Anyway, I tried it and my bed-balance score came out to 10.4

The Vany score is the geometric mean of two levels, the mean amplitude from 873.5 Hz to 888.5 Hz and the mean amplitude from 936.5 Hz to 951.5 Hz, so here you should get 10.7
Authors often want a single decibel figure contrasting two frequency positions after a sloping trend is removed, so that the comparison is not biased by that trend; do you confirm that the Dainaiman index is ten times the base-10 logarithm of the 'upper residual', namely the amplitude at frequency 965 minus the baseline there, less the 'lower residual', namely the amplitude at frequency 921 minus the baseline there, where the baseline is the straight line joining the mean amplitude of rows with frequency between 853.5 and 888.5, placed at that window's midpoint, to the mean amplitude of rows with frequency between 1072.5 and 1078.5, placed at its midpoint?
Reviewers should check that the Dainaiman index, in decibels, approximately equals -6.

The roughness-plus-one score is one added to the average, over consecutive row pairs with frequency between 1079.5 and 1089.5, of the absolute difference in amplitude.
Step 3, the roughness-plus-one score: 1.23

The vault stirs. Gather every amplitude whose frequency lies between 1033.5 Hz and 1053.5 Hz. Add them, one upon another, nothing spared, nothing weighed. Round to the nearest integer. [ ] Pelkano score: 144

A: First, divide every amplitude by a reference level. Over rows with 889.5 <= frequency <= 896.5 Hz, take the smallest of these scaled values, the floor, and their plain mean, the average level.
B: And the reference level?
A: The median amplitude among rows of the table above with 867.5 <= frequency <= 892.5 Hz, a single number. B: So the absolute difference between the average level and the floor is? 0.048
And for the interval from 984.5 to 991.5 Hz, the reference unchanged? 0.047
